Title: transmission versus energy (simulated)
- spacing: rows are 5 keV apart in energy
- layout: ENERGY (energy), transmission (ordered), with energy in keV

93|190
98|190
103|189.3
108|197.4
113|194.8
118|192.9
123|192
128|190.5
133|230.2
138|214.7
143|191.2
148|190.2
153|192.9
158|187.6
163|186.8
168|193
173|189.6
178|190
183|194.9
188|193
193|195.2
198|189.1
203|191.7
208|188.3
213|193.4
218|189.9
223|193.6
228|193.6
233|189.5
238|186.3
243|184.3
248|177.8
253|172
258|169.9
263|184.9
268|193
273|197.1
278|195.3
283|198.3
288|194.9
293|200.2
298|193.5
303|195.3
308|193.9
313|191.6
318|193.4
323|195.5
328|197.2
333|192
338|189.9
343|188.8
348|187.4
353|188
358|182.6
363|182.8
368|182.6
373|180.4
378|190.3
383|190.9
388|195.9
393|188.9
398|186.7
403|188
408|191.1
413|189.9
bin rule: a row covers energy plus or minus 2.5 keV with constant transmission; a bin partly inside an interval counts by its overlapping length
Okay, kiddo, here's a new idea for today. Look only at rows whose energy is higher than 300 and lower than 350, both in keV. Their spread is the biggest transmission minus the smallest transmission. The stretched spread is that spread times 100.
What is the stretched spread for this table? 980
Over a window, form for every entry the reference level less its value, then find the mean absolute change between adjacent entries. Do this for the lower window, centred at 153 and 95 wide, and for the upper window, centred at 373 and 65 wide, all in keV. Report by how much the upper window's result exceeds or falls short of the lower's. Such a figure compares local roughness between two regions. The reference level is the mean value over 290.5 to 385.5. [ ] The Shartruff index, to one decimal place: -3.7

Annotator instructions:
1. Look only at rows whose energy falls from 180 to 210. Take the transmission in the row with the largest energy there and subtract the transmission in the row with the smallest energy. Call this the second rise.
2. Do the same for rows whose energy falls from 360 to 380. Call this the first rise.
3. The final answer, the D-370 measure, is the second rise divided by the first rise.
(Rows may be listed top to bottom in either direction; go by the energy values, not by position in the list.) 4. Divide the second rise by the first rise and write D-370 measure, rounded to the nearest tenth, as -0.9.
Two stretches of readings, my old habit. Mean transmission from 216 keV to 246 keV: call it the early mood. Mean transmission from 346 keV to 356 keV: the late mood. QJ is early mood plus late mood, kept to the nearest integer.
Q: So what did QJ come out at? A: 377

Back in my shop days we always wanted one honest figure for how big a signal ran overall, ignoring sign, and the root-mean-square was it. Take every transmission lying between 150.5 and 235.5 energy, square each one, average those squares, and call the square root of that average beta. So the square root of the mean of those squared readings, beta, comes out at 191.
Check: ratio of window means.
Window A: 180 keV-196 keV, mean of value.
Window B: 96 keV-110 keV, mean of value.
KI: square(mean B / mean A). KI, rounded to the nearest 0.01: 0.98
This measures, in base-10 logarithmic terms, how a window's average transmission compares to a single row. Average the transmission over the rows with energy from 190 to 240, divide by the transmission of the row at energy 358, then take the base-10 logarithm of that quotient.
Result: 0.020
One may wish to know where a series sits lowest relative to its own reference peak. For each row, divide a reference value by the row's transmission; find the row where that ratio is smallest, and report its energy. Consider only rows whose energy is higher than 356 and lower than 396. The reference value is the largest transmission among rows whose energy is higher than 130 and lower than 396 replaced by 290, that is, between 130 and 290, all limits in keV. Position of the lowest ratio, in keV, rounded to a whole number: 388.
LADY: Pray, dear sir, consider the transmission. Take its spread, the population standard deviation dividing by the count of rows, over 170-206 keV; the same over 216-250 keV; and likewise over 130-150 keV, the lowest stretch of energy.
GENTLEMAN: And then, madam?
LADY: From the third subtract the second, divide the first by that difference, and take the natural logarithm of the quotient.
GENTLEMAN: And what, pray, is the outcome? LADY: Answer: -1.61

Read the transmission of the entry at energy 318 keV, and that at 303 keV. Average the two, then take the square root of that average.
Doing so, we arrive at 13.9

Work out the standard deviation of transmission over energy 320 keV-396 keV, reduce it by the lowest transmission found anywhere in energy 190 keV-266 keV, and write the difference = -165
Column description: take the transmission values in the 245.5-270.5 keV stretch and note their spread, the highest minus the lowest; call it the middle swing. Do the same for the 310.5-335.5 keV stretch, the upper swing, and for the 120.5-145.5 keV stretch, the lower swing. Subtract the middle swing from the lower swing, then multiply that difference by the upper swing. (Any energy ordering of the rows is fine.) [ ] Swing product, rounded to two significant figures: 93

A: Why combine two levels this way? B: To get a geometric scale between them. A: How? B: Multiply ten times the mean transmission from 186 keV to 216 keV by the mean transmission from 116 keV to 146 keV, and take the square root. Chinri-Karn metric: 622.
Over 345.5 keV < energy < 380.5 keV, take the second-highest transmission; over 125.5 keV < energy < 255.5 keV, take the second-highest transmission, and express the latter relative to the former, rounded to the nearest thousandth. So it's 1.142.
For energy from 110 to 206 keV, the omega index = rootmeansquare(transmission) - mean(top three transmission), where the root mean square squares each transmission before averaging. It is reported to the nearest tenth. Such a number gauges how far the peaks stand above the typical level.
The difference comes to -18.4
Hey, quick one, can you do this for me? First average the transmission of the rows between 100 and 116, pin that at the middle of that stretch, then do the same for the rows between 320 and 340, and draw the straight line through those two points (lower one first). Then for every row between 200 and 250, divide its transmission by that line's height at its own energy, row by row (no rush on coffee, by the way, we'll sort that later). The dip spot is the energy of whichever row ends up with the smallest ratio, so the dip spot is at 248 keV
